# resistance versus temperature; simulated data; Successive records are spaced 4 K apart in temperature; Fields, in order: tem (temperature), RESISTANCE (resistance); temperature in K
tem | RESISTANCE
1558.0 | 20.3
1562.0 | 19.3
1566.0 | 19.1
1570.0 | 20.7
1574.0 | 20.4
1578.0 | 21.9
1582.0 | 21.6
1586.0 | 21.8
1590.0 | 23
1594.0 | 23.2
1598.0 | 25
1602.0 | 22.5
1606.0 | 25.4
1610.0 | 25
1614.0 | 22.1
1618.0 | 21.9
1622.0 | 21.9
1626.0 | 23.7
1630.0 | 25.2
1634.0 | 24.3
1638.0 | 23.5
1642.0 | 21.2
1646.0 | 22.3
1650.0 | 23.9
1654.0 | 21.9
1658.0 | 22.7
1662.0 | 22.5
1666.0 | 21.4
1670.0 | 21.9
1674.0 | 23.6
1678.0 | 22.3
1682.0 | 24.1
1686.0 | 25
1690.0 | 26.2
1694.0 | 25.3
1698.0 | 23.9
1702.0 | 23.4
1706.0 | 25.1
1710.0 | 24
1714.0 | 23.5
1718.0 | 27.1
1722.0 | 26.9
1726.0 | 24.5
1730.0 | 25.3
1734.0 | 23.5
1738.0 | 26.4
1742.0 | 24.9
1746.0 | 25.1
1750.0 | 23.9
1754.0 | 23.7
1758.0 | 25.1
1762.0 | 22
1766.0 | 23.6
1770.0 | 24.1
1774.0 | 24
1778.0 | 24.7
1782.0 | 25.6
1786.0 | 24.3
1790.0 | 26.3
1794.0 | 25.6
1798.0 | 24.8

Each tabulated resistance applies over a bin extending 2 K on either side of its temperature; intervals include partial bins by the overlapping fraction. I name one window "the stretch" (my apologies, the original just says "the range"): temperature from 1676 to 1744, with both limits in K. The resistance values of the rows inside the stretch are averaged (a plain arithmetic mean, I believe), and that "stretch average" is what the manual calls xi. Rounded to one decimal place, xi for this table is 24.8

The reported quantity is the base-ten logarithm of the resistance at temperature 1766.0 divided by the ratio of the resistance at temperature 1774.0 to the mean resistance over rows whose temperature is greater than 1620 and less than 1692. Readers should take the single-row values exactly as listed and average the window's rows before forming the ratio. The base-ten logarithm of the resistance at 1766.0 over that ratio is 1.36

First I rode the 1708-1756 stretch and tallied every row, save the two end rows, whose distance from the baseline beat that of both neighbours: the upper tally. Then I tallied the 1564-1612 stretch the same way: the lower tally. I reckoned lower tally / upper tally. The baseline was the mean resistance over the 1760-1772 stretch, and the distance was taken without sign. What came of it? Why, 1.00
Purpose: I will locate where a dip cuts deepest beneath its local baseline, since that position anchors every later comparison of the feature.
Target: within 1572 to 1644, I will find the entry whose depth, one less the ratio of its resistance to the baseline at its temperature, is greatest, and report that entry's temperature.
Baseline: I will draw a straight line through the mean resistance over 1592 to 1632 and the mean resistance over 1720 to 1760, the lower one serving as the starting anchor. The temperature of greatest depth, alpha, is 1574.0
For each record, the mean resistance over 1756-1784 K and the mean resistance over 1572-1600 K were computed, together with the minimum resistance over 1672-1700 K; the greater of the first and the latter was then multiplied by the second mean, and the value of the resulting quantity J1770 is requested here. 541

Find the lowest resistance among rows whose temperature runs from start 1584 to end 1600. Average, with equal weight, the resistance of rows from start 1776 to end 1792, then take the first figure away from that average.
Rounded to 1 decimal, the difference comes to 3.4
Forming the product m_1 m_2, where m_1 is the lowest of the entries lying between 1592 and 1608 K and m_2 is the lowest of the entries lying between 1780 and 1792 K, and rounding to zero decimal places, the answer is 547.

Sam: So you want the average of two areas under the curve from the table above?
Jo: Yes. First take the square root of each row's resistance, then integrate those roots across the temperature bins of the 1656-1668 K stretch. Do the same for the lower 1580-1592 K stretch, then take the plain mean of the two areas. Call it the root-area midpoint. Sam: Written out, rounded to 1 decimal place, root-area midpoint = 56.5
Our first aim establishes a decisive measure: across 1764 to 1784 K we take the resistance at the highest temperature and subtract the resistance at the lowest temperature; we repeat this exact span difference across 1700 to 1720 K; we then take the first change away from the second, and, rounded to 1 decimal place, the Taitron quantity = 1.7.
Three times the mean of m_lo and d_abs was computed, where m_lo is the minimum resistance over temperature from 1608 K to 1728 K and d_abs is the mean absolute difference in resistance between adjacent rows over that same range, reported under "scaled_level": 33.71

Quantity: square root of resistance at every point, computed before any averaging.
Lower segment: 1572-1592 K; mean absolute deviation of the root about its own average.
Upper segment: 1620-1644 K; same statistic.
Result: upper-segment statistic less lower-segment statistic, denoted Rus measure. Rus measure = 0.06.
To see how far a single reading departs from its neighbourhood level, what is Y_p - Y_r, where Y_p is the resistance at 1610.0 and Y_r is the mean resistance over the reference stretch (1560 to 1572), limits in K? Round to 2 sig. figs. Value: 5.3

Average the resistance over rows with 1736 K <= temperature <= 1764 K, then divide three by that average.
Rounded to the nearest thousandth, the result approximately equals 0.123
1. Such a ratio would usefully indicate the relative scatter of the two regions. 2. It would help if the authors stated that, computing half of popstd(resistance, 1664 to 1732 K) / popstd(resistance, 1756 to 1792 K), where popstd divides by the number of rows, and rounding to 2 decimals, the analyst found 0.67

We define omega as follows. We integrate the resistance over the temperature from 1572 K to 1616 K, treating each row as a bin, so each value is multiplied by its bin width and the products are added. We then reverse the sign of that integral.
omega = -1008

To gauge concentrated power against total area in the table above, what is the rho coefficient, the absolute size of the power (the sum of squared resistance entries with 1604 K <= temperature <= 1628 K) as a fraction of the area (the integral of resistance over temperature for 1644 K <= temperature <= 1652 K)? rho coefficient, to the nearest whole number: 18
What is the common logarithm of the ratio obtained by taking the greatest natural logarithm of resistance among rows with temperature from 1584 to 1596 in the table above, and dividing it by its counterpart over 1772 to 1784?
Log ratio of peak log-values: -0.013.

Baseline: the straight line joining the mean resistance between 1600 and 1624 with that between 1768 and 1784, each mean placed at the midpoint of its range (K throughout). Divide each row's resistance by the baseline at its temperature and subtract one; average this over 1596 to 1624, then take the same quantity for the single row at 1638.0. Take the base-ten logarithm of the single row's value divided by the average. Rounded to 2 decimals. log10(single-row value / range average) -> -0.34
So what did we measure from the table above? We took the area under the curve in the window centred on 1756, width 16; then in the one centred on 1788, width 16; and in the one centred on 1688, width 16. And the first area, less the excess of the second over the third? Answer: 374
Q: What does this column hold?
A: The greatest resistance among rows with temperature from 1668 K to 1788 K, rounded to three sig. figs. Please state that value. 27.1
